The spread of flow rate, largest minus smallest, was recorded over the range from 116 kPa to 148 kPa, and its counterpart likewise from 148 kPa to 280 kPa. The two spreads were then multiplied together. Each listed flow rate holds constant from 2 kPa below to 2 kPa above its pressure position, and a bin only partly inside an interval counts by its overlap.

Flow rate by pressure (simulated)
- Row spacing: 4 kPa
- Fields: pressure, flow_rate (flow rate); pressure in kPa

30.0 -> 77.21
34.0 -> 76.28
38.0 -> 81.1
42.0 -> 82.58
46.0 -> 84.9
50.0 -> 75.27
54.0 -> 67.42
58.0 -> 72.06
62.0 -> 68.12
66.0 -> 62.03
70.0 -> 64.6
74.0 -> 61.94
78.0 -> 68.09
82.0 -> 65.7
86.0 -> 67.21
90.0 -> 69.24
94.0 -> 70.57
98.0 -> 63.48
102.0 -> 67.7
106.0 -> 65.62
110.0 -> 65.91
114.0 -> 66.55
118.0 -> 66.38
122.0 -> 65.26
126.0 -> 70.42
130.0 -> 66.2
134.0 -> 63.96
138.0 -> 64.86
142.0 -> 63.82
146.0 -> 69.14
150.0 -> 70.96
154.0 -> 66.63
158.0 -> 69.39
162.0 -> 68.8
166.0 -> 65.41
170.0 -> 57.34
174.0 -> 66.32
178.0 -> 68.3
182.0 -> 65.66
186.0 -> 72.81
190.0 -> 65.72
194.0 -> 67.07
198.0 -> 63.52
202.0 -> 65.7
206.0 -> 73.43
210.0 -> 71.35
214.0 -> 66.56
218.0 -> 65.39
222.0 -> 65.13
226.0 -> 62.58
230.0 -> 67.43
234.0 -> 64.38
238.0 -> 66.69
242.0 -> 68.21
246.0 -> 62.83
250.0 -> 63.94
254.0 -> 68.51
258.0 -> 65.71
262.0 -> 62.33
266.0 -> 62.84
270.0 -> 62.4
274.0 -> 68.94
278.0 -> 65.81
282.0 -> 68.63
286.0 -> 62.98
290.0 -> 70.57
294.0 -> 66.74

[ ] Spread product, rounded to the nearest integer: 106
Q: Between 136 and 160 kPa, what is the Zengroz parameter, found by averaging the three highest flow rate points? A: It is 70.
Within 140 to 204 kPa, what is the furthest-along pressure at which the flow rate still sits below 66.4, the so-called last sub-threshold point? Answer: 202.0 kPa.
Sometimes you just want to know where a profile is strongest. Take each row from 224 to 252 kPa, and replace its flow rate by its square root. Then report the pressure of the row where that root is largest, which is 242.0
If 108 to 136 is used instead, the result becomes 126.0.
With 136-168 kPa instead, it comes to 150.0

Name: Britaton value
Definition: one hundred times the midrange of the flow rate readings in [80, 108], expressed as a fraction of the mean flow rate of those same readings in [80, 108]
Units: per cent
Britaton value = 100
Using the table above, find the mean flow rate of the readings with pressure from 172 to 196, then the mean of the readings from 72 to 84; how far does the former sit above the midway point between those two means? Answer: 1.2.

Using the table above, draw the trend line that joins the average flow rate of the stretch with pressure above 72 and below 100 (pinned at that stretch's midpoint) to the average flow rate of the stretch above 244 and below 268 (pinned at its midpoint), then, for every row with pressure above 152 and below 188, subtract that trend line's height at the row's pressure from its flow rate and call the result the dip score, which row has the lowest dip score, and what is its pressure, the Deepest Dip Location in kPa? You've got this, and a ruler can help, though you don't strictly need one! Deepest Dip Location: 170.0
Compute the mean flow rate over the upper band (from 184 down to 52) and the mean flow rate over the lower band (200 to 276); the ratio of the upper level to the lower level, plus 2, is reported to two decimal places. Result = 3.01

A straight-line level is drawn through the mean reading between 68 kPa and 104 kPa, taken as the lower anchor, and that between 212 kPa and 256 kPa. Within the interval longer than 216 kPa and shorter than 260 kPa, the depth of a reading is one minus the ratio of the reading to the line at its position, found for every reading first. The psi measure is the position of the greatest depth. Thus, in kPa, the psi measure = 226.0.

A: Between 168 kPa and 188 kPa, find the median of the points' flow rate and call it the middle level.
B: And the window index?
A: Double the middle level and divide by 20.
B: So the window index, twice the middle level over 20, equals 6.63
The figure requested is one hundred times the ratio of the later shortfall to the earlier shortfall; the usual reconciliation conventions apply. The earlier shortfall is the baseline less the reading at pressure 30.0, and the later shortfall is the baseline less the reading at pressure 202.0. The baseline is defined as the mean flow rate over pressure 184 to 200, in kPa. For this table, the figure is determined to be -16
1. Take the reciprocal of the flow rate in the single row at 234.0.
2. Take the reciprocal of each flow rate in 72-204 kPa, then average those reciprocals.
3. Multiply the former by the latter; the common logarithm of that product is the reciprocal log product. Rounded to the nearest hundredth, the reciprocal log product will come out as -3.63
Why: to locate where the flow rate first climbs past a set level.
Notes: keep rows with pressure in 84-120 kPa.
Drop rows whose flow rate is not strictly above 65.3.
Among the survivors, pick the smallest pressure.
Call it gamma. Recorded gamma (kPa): 86.0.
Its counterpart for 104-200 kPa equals 106.0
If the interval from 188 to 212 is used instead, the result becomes 190.0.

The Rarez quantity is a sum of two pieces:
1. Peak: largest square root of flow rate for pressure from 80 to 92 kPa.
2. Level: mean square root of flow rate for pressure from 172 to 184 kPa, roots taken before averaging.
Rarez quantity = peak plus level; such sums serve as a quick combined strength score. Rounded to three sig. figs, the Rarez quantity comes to 16.5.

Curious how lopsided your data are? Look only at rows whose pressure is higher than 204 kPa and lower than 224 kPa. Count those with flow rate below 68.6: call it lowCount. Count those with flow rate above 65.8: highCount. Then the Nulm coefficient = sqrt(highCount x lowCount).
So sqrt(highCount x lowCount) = 3.0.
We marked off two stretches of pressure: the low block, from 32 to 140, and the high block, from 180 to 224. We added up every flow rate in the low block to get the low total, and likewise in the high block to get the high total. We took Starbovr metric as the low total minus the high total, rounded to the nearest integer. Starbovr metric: 1121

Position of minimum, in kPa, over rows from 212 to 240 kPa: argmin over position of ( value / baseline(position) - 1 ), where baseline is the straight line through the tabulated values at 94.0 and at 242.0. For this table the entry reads 226.0 kPa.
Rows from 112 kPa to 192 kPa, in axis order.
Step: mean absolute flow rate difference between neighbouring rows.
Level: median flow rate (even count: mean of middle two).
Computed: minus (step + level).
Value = -70.0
